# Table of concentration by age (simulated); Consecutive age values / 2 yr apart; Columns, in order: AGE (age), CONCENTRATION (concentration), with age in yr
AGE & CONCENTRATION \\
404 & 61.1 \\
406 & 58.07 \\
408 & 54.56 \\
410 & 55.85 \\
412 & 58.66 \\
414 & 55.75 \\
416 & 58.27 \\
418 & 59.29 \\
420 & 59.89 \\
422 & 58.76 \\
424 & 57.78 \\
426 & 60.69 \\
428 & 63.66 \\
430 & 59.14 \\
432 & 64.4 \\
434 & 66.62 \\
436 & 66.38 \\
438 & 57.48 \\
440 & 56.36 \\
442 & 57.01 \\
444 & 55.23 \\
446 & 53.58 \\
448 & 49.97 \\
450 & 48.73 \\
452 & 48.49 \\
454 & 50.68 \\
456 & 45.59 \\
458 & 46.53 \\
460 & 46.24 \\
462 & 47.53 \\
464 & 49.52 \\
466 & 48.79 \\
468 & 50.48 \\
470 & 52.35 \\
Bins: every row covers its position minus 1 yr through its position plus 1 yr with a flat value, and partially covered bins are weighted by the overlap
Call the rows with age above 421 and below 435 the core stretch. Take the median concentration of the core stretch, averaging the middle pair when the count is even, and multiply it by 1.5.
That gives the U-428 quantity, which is 91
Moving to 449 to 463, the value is 71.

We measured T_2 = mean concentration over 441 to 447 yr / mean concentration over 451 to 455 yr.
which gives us 1.11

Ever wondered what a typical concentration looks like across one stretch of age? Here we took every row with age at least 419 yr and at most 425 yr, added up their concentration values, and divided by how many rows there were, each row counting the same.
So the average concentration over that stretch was 58.8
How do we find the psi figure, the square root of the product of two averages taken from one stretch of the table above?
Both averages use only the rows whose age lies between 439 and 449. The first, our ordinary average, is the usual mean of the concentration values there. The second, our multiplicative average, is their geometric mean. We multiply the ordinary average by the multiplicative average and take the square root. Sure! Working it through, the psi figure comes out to 54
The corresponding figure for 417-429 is 60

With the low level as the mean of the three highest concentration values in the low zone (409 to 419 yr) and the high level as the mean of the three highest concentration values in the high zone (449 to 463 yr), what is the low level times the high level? 2896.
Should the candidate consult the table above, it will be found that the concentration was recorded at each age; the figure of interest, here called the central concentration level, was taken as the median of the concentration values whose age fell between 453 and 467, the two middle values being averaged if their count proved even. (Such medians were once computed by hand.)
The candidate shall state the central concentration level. 48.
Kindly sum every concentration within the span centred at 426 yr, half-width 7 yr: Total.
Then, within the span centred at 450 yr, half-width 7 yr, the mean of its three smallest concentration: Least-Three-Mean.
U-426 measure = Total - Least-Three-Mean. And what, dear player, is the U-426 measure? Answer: 377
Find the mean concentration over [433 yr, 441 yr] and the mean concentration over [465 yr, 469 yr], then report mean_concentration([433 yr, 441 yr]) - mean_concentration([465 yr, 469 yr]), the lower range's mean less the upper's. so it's 12.1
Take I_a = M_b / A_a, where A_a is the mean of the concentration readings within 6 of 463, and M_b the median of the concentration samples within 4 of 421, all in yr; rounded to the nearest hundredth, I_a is 1.23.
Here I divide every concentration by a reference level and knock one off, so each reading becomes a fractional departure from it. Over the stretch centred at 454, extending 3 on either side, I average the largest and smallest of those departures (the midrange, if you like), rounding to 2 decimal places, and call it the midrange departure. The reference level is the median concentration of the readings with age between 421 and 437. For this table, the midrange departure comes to -0.23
